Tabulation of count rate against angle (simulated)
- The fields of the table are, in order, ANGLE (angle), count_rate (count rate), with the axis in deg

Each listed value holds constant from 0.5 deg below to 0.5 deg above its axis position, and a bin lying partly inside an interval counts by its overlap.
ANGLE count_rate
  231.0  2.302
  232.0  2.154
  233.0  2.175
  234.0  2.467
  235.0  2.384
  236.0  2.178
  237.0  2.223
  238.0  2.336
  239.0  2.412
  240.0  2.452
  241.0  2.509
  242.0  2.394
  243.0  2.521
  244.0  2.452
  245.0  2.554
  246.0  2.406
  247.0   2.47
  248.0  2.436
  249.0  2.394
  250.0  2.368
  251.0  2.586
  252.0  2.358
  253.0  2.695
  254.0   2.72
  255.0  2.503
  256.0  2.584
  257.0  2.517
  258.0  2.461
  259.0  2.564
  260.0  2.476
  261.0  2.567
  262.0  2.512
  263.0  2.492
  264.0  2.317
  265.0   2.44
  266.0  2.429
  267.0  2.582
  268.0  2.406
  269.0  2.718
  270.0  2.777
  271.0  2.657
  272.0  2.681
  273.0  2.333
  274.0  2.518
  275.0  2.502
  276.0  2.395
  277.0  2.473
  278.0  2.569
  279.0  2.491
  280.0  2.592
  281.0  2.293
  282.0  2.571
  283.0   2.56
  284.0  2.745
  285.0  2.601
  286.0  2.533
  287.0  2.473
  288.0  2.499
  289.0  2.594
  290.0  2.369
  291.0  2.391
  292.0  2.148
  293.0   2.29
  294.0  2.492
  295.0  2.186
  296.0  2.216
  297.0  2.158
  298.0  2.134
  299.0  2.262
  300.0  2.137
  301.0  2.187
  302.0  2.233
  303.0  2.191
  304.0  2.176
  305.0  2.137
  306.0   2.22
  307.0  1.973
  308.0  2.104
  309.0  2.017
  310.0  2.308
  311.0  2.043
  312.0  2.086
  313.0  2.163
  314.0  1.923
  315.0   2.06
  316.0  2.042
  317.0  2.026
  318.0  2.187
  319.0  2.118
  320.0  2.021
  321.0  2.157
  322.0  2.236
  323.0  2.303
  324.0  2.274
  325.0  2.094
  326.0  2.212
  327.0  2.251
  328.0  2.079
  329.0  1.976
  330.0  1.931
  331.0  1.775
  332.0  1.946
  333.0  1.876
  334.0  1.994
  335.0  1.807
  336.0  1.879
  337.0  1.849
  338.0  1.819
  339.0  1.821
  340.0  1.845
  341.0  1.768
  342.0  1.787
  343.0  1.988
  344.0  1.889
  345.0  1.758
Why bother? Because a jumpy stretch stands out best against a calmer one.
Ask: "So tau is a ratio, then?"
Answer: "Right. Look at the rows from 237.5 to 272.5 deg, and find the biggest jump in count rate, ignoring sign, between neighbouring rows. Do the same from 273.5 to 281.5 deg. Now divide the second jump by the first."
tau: 0.9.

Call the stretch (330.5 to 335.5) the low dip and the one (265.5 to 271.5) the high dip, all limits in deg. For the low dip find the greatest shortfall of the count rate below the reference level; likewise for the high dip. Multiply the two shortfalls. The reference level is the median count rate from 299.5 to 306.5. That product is -0.09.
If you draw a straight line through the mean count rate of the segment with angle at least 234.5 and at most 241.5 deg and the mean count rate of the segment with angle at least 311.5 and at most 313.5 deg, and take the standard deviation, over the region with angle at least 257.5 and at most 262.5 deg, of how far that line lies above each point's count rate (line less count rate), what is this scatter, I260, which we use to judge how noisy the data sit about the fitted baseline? 0.05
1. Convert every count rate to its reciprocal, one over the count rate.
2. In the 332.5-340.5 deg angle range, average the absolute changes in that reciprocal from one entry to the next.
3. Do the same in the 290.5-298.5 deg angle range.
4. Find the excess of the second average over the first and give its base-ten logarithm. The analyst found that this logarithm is -2.06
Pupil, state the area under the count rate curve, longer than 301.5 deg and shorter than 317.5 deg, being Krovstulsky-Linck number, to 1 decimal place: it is 33.7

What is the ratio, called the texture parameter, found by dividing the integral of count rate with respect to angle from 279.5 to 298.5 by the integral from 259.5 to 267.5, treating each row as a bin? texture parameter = 2.3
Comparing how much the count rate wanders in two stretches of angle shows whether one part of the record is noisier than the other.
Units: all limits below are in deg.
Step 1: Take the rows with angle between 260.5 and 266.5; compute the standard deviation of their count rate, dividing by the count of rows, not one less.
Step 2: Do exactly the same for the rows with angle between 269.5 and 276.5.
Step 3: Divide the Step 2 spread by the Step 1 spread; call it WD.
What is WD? 1.9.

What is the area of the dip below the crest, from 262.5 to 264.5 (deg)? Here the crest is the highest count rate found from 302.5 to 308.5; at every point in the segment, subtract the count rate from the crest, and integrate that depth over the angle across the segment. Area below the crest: -0.4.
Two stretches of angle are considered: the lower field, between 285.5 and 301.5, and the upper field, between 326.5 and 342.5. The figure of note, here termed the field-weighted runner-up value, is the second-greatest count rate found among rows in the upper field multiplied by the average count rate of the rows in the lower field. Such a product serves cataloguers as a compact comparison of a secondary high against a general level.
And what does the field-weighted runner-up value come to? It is 4.8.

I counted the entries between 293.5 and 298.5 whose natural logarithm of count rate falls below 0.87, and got 4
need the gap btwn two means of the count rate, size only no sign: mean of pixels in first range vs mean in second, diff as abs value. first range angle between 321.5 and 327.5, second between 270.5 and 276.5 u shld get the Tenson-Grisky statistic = 0.29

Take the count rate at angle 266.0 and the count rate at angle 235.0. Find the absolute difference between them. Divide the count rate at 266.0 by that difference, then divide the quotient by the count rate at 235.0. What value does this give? 22.6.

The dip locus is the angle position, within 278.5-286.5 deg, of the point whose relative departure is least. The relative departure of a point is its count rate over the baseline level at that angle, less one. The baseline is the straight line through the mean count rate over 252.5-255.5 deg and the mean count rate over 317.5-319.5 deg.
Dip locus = 281.0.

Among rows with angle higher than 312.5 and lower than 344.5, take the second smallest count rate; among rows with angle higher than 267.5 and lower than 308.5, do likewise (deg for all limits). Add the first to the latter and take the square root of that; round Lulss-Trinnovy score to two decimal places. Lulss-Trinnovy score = 1.97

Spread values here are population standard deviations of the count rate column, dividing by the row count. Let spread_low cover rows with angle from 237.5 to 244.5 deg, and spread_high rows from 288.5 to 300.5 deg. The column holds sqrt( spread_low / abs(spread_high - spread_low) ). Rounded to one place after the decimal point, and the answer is 0.8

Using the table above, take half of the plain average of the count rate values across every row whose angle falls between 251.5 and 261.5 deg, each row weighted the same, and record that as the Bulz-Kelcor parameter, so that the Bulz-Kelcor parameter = 1.272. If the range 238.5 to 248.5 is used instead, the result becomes 1.230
